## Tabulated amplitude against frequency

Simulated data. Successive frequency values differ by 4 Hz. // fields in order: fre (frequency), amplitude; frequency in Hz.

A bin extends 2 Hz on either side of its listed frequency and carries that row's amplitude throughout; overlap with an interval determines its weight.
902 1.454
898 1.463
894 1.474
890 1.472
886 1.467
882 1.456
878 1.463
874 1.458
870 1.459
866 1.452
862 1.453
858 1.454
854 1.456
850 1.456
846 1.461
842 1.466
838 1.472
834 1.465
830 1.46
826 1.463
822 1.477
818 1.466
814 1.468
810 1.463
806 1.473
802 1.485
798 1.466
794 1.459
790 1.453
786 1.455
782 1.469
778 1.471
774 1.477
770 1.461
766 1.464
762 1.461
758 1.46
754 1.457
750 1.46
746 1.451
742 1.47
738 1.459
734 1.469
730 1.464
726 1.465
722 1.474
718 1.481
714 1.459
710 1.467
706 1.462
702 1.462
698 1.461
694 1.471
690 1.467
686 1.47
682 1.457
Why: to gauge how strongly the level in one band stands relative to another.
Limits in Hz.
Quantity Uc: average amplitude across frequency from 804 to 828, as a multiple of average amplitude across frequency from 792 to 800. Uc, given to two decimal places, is 1.00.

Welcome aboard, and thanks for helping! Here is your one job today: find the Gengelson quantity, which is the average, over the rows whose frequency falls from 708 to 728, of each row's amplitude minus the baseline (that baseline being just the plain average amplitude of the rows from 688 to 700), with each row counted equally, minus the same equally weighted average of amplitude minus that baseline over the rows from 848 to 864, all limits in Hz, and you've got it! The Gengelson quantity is 0.014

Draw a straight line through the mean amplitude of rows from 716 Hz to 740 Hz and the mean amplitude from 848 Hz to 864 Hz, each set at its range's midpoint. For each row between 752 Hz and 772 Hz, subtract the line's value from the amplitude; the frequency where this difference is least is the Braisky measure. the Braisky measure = 754 Hz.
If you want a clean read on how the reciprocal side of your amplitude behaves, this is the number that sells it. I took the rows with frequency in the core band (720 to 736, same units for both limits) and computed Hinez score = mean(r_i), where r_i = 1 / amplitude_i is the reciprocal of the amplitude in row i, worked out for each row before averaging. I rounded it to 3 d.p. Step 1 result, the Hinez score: 0.681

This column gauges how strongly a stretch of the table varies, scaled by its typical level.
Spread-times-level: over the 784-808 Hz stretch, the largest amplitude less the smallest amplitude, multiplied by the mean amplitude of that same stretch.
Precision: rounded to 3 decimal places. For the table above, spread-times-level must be 0.047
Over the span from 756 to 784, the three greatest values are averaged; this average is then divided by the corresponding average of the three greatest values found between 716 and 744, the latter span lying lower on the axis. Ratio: 1.00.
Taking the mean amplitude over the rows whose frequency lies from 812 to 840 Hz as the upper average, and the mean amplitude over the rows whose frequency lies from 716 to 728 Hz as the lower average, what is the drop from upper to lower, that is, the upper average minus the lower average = -0.0060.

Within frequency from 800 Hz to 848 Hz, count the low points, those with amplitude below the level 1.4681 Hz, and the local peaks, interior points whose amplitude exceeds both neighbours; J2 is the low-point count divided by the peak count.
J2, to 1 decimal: 2.7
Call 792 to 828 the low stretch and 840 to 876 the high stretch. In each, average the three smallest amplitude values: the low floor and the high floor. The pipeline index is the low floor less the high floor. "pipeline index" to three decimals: 0.009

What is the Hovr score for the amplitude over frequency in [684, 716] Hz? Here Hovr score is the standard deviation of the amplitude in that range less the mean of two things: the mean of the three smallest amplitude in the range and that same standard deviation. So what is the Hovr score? -0.728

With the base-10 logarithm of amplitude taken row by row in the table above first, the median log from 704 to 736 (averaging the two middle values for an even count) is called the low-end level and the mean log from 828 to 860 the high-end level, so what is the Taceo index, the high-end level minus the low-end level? -0.0014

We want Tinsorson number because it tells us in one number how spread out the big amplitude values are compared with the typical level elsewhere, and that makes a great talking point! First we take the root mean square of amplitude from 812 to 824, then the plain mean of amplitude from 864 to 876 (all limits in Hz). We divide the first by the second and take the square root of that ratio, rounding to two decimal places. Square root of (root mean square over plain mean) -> 1.00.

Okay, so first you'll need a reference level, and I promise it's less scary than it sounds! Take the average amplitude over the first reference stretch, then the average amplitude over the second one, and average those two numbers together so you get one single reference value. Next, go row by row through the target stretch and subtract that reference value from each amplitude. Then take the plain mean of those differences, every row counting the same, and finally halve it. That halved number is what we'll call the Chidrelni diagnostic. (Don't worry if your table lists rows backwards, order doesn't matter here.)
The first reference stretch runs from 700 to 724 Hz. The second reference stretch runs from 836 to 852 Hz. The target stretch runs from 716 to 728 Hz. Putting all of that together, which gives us 0.0039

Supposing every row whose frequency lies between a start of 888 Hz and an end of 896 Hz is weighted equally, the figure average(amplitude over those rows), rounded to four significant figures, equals 1.473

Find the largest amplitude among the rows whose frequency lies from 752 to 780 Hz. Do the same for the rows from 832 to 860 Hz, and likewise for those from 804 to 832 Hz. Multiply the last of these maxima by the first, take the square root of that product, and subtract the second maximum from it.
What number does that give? 0.005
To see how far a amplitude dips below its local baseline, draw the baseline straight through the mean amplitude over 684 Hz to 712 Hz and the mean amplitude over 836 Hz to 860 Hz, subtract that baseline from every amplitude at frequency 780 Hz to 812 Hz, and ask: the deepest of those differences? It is -0.0097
